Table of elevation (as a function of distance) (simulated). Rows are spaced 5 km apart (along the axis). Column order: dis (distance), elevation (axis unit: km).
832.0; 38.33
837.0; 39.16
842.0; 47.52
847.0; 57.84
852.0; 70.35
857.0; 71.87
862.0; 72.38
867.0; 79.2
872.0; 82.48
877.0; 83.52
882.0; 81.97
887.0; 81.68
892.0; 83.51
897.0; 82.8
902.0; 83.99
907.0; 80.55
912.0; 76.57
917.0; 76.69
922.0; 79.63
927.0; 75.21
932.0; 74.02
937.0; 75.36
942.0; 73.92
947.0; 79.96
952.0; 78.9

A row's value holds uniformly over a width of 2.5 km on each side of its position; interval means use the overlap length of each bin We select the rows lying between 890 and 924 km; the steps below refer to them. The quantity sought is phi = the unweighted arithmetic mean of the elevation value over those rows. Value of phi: 81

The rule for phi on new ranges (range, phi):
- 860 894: 81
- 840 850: 53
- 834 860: 57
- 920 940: 76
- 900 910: 82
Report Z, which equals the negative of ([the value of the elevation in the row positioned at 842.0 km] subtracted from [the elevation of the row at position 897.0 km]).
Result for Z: -35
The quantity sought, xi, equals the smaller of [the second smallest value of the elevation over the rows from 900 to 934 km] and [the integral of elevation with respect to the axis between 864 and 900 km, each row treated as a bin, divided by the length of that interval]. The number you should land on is 75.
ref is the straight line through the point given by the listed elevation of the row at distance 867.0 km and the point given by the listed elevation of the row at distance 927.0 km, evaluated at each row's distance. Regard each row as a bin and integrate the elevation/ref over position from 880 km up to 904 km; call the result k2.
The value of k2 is 25.6 km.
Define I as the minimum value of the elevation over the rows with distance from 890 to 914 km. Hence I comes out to 76.57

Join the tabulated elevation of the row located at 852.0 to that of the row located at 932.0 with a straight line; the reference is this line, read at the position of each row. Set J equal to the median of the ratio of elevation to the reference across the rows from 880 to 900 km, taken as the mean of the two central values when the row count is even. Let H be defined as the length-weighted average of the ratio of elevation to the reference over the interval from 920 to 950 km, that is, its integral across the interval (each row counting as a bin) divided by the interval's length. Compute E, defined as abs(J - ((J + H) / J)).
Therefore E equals 0.8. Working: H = 1.03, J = 1.14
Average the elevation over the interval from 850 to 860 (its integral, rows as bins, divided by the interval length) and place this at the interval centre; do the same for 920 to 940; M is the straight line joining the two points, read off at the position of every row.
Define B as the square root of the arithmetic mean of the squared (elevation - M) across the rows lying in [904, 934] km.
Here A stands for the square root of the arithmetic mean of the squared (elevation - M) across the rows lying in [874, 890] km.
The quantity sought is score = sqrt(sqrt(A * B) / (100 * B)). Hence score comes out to 0.131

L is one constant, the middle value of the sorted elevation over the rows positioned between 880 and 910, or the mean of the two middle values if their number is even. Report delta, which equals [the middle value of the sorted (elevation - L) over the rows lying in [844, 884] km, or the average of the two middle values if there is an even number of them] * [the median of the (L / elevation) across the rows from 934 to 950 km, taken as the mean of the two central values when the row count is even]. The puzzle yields -7.2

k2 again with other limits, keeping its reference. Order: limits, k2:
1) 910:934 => 24.3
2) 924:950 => 26.5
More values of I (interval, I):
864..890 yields 79.2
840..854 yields 47.52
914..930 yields 75.21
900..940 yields 74.02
